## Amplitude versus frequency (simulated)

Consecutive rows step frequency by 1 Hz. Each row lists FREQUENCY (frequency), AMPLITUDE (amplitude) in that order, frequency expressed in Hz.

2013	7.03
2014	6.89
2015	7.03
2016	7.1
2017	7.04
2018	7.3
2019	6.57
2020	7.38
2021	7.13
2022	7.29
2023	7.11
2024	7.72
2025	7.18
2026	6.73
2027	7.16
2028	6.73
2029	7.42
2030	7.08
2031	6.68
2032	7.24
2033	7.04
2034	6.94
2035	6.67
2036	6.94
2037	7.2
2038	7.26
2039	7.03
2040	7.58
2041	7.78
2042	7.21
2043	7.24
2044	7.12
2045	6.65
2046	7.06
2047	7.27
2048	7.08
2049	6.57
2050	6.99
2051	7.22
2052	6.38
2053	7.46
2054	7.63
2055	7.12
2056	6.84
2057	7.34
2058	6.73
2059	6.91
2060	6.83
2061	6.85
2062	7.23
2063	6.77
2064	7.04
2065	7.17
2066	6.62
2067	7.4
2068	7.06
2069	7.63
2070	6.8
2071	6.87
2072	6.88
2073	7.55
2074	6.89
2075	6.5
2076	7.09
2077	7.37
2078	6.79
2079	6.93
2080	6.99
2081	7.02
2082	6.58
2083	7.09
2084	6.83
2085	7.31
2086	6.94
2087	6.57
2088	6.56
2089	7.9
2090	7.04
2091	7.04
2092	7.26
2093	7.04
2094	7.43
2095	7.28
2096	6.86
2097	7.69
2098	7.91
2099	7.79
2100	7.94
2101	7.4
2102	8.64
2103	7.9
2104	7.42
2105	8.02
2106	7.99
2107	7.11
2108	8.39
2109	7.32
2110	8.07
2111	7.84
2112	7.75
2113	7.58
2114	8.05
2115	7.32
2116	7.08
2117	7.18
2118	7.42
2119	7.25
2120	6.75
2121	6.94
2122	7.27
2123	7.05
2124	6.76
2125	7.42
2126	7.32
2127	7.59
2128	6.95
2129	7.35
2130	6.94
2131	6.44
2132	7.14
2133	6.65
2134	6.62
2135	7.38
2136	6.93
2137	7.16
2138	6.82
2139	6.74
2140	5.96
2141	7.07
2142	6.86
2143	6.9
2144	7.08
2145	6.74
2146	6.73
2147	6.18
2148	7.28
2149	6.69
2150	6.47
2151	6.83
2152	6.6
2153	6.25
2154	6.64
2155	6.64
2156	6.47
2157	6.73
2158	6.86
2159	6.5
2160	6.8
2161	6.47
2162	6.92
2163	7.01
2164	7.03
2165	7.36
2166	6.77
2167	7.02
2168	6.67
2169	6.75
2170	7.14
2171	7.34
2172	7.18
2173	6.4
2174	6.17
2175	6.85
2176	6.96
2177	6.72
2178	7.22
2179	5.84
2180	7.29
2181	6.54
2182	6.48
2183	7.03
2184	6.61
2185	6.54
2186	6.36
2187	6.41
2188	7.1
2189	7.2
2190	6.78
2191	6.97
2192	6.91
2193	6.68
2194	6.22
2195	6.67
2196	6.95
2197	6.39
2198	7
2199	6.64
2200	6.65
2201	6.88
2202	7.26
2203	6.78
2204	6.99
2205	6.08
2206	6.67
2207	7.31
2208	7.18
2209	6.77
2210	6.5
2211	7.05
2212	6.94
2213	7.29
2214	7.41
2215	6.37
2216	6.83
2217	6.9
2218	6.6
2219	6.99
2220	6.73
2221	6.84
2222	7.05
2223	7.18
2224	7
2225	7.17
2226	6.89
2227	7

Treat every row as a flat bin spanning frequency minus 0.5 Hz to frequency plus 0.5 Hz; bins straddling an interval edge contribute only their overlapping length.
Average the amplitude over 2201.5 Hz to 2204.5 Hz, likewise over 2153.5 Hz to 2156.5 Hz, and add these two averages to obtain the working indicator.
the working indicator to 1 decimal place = 13.6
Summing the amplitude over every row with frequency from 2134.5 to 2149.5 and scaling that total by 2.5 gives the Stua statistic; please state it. 256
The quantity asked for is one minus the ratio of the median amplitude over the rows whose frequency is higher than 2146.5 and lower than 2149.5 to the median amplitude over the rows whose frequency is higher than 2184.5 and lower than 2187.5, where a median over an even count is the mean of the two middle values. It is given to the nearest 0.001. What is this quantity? -0.044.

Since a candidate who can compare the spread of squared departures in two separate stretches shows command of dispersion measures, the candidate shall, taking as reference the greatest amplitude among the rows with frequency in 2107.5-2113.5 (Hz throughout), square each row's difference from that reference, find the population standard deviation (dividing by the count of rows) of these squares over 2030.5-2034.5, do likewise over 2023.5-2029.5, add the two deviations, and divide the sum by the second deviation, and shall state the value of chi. 1.67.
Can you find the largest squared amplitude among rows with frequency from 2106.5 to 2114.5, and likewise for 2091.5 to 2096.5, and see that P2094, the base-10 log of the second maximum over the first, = -0.11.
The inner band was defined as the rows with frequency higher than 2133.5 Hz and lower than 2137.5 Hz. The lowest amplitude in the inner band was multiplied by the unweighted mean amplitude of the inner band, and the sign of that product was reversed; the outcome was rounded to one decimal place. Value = -46.5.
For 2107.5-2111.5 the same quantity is -57.9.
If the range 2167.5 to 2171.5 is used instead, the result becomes -46.5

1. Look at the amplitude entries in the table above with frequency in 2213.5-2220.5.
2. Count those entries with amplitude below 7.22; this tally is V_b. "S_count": 6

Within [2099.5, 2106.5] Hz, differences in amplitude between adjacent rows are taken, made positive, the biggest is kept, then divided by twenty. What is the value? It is 0.062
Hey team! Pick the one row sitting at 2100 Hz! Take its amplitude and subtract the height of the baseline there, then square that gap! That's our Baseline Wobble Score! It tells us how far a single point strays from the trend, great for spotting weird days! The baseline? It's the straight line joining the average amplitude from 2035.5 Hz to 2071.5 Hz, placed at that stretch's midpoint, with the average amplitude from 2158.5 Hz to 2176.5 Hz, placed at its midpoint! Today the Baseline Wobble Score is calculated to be 0.91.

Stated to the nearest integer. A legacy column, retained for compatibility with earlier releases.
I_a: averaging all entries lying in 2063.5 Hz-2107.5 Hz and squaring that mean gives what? 52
